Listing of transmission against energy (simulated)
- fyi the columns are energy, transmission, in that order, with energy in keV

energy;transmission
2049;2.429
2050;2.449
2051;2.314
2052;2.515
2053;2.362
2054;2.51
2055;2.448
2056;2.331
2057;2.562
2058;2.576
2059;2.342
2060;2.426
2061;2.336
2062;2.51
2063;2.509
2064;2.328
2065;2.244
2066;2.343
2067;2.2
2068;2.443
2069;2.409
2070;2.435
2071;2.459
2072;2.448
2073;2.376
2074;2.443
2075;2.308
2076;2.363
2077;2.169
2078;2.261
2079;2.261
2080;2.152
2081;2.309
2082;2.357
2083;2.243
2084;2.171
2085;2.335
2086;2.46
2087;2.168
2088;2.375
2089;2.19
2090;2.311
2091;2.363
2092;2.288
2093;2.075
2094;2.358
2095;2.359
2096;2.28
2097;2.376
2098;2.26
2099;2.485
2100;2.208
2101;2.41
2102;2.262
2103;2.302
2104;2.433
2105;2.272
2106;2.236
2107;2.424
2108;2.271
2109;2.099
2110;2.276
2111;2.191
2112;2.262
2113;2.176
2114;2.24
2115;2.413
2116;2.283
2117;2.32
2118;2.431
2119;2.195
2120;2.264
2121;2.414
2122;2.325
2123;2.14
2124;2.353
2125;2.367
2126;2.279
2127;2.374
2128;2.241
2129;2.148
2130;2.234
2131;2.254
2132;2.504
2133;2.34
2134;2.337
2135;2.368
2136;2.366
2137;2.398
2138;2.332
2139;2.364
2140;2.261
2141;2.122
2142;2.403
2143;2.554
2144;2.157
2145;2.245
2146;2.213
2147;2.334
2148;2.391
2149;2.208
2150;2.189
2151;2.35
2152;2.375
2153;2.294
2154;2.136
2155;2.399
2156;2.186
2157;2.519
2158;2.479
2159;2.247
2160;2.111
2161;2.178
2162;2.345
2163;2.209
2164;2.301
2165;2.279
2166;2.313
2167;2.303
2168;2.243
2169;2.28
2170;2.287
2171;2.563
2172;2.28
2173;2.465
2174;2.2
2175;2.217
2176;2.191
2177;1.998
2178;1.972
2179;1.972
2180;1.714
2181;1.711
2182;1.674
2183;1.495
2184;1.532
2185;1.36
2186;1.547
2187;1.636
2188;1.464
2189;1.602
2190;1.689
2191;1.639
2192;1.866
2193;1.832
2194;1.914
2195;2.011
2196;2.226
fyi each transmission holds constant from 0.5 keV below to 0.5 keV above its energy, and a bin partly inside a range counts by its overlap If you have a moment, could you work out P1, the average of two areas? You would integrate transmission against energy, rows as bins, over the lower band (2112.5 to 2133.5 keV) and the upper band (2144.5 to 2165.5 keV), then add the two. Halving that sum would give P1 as 48.1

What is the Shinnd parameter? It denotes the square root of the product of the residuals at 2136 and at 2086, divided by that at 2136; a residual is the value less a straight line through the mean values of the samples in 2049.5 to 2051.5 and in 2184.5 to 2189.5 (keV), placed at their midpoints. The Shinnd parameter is 0.76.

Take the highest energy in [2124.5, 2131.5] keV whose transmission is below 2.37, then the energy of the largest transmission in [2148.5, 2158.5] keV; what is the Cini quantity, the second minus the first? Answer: 26 keV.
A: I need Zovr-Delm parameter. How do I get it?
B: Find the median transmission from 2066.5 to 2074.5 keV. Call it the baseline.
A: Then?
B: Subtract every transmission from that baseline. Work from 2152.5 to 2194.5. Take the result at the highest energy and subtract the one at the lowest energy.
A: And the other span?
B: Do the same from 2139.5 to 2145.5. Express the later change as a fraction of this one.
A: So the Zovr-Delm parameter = 24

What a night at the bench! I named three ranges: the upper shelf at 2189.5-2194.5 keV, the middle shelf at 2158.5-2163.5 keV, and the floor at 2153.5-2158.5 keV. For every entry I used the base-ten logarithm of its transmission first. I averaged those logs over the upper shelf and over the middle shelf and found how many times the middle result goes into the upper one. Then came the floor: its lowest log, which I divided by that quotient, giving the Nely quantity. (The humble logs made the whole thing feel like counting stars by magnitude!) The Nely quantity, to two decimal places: 0.45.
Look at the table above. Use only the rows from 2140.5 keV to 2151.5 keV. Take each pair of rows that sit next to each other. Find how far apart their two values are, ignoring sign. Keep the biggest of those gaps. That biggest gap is 0.397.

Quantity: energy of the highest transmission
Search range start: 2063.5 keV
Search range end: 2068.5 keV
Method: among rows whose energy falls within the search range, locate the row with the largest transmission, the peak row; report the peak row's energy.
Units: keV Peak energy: 2068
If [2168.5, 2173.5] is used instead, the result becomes 2171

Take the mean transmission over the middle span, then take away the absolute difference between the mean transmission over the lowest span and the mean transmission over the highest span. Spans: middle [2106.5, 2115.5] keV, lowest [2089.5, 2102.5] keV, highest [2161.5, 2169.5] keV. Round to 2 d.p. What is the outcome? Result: 2.24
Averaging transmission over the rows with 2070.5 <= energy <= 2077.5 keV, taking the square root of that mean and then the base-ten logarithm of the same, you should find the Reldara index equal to 0.187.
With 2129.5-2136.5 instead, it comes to 0.185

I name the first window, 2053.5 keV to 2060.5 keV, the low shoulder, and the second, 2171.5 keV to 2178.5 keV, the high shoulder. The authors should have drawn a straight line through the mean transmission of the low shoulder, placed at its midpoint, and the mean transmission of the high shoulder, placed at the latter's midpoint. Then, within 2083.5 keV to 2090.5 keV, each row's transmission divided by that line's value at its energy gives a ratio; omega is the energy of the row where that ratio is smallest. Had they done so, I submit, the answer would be 2084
